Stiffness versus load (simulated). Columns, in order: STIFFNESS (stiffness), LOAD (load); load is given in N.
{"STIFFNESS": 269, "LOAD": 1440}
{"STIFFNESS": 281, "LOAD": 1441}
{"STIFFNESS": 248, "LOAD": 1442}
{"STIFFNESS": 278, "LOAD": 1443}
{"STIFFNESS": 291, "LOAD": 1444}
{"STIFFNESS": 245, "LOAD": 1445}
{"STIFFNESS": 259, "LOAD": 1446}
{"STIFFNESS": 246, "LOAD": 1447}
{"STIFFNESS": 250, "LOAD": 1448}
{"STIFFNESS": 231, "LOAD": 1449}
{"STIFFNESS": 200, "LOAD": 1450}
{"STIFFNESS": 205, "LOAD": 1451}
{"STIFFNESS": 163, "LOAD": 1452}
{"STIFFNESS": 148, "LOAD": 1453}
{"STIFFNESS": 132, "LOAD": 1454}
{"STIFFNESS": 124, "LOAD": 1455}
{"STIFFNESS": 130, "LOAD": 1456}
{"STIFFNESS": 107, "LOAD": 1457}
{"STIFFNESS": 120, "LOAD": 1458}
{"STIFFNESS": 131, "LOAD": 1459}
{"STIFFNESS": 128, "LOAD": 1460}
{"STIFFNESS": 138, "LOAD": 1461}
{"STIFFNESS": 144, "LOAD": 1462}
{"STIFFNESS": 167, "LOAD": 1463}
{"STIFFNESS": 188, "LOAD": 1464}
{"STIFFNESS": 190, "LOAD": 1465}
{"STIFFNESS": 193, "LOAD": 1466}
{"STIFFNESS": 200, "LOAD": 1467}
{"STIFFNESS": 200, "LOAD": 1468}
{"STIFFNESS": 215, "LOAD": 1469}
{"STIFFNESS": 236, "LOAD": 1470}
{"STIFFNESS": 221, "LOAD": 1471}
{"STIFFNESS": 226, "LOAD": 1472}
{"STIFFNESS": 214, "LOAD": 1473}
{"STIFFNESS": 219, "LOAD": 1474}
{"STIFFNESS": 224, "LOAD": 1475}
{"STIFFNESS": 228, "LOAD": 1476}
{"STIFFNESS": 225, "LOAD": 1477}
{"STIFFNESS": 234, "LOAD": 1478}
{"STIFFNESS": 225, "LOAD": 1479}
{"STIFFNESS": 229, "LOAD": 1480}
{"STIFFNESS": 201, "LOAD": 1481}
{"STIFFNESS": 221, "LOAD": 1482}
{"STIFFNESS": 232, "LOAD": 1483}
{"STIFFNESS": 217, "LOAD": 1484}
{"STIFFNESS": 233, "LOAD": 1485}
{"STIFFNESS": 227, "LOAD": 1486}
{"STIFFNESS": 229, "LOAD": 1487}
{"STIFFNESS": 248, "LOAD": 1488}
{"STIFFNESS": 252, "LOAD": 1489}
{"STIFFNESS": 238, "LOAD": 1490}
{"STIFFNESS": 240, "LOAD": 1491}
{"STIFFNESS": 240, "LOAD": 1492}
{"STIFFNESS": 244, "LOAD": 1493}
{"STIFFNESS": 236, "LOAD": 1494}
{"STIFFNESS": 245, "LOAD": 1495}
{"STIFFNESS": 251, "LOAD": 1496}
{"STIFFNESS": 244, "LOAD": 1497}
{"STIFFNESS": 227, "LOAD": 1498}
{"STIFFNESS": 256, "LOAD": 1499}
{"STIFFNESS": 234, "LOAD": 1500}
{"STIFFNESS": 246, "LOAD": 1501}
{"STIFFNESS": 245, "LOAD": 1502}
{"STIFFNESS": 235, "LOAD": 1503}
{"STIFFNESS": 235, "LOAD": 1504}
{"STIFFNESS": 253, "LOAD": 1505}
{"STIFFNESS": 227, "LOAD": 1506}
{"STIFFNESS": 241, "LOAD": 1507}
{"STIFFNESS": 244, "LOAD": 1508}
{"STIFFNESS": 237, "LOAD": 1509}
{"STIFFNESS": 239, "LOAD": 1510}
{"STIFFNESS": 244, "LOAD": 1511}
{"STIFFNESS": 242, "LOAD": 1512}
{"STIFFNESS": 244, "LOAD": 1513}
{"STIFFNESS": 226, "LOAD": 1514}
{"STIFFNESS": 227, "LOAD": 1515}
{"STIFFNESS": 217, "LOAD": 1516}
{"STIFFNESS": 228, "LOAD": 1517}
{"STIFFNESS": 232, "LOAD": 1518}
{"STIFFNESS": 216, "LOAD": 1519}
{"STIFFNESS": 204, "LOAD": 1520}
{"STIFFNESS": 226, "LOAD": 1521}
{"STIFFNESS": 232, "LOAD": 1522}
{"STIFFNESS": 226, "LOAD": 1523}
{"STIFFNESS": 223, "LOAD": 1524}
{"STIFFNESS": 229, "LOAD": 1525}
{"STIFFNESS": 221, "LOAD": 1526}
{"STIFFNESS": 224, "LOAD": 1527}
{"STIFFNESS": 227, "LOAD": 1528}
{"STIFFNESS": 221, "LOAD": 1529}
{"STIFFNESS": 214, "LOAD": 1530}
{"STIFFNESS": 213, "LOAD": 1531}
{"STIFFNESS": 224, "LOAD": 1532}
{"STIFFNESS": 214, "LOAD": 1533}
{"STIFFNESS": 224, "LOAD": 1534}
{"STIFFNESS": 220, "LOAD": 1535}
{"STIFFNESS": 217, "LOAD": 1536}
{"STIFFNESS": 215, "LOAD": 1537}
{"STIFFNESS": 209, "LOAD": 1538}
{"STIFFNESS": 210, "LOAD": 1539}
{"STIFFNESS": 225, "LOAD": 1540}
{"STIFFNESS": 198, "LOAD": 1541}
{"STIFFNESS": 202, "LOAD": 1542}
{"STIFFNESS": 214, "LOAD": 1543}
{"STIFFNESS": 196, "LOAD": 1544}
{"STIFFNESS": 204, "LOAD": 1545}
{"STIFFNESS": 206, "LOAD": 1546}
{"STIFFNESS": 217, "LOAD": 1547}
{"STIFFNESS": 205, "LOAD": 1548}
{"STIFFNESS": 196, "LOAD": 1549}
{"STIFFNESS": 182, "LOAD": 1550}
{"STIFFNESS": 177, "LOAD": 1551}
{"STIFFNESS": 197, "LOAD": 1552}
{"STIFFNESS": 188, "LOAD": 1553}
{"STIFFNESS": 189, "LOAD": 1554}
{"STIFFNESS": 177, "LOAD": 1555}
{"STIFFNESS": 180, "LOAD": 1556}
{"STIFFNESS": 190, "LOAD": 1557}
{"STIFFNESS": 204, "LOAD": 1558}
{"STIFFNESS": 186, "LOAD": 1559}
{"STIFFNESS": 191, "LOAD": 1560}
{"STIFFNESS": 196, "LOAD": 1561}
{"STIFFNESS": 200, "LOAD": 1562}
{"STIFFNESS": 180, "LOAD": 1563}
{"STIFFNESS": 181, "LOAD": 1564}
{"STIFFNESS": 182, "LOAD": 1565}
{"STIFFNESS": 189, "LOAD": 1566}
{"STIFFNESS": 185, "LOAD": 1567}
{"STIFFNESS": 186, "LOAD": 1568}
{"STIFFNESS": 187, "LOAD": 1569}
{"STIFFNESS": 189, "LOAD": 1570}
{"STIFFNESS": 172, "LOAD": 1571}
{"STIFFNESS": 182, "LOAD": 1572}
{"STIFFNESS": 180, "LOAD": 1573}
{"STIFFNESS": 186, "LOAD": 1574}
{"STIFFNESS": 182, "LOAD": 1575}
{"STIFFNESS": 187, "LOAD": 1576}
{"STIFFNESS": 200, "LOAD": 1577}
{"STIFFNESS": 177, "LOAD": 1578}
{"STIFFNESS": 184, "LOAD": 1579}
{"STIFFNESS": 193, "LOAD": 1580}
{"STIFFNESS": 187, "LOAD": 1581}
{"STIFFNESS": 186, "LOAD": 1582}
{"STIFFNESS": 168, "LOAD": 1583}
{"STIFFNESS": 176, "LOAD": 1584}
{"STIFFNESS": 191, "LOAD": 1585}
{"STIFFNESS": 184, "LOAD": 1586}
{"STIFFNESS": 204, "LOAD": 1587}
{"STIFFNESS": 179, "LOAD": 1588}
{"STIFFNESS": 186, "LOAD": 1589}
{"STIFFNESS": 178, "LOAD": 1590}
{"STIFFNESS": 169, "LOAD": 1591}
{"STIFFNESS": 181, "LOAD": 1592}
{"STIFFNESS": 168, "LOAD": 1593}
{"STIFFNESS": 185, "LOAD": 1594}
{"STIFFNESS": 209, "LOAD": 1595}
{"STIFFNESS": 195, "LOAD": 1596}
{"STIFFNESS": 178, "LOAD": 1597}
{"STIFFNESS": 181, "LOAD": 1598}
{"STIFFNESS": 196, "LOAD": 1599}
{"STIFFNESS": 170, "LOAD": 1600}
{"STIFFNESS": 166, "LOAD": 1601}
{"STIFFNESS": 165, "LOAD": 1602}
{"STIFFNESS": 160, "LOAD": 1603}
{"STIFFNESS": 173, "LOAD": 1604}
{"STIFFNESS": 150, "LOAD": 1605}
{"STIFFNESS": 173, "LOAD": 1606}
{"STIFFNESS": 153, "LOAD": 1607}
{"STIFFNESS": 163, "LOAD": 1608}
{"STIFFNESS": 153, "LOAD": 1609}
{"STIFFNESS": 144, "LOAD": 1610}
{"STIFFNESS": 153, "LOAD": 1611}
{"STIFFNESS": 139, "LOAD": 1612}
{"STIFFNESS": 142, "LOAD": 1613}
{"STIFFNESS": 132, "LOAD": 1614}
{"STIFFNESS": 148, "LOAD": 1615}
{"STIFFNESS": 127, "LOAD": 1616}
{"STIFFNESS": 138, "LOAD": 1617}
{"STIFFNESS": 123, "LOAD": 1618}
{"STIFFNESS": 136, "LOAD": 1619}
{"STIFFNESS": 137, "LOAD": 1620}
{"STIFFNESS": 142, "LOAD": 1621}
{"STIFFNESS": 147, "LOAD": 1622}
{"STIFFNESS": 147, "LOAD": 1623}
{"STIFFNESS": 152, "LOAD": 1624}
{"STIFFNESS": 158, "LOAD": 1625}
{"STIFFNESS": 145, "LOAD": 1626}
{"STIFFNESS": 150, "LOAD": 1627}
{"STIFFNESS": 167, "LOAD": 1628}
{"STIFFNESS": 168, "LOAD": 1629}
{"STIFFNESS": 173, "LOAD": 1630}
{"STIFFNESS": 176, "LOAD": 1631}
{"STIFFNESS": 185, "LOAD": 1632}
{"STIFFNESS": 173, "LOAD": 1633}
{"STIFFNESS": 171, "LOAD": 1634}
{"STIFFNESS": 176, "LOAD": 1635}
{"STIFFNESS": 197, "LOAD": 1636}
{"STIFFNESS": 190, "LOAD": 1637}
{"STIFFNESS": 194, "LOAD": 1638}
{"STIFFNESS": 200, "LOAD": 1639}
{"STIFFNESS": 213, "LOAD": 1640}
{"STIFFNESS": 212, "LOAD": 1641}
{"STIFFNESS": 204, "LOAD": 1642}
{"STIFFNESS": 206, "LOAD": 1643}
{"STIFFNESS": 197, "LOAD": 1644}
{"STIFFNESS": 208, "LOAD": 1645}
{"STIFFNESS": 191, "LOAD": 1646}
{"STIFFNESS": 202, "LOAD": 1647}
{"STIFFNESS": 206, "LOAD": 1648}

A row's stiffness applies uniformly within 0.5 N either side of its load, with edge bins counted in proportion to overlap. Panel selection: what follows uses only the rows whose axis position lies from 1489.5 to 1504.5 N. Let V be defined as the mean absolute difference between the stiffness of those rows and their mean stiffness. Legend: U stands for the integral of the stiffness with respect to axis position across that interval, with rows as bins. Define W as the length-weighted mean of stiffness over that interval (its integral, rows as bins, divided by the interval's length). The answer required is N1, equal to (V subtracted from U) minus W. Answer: 3369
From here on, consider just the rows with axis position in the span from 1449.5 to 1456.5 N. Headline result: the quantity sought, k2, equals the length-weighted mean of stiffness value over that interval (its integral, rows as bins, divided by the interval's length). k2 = 157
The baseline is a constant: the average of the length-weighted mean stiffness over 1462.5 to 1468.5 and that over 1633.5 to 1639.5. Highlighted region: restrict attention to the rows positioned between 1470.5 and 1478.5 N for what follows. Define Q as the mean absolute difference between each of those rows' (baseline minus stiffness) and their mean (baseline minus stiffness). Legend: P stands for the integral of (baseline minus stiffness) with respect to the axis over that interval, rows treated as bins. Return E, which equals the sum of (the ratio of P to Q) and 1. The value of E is -63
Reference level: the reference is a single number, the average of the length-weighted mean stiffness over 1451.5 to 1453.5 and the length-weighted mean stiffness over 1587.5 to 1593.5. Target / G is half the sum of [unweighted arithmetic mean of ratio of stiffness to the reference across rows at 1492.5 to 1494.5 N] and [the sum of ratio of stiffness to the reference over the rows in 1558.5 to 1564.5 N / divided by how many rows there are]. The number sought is 1.29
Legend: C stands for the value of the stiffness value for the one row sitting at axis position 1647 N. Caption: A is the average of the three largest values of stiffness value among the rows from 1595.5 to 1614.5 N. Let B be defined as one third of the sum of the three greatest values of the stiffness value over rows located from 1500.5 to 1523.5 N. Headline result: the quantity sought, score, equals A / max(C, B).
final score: 0.77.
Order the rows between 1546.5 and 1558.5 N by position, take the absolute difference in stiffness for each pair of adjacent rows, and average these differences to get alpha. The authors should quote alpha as 10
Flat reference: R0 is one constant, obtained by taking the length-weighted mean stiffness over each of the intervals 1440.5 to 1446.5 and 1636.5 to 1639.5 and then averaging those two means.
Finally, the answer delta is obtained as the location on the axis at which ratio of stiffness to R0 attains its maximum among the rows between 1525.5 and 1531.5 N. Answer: 1528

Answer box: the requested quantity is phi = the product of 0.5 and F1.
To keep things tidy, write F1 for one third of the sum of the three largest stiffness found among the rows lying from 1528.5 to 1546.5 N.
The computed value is 112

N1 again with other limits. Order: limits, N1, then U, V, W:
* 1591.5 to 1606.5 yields 2462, 2650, 12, 177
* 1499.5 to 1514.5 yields 3347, 3592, 6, 239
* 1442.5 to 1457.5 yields 2755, 3009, 53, 201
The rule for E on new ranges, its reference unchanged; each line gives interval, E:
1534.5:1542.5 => -25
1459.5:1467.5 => 8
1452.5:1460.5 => 63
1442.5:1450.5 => -24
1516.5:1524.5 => -40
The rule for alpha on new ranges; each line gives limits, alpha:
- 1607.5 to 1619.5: 12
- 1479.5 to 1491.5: 12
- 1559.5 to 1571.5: 6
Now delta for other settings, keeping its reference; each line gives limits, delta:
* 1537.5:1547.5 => 1540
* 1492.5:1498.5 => 1496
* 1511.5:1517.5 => 1513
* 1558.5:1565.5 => 1562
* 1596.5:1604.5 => 1599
